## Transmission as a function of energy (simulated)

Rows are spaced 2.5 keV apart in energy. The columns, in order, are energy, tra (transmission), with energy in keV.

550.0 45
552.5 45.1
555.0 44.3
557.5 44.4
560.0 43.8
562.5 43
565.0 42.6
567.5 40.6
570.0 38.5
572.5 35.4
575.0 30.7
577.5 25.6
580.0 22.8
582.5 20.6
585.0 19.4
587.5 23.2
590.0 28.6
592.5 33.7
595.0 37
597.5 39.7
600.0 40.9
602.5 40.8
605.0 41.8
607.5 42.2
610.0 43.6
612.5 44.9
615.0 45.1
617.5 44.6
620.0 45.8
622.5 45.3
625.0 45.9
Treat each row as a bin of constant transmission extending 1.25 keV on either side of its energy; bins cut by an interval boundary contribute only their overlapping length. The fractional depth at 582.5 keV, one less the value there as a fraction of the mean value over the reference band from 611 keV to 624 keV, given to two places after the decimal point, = 0.54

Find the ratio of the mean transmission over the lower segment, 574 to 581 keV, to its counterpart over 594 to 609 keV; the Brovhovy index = 0.65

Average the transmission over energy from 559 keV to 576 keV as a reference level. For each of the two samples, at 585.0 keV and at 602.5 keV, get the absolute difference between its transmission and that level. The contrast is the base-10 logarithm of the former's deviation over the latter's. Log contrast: 1.1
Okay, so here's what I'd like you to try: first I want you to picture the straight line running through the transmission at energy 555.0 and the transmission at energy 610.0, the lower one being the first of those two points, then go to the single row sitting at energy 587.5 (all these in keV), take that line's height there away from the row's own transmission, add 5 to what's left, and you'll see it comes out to -16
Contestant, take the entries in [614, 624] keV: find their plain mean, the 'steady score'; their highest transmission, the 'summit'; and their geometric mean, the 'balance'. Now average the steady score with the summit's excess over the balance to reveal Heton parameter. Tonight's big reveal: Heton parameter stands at 22.9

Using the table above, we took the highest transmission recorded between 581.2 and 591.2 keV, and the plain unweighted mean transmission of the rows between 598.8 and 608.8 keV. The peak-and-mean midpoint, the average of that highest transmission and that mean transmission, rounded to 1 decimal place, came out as 35.0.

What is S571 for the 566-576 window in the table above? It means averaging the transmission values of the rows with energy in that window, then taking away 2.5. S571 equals 34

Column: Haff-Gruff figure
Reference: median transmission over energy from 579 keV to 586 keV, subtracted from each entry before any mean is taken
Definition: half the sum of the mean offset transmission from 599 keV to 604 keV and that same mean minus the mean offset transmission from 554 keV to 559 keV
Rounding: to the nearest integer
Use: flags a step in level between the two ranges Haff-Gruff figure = 8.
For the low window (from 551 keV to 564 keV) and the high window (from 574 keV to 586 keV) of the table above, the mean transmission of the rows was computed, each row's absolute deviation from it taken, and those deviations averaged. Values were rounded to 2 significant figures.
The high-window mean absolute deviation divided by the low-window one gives 6.0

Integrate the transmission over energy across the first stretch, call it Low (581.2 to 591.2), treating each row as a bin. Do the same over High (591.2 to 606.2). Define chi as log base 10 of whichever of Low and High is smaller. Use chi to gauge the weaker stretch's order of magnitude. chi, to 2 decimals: 2.36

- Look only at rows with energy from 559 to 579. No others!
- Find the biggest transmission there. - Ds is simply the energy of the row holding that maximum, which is 560.0 keV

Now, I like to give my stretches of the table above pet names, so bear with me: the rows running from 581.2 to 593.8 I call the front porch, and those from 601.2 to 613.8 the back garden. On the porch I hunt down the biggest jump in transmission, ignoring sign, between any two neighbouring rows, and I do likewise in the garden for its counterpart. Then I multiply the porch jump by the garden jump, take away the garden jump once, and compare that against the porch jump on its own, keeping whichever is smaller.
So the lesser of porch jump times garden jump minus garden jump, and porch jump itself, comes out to 5.4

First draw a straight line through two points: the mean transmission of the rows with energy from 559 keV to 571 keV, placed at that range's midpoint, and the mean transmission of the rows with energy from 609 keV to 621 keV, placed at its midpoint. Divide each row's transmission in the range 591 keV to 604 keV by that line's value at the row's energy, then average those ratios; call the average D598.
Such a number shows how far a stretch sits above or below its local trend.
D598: 0.88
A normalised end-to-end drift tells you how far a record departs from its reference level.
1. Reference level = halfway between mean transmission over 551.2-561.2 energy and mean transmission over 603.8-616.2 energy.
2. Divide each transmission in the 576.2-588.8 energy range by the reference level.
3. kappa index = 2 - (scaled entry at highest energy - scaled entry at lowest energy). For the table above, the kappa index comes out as 2.05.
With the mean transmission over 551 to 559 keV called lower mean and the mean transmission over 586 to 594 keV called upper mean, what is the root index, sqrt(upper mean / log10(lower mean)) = 4.16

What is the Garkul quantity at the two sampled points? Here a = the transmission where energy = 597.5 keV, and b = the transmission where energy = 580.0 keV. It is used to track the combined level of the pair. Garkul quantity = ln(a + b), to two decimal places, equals 4.14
